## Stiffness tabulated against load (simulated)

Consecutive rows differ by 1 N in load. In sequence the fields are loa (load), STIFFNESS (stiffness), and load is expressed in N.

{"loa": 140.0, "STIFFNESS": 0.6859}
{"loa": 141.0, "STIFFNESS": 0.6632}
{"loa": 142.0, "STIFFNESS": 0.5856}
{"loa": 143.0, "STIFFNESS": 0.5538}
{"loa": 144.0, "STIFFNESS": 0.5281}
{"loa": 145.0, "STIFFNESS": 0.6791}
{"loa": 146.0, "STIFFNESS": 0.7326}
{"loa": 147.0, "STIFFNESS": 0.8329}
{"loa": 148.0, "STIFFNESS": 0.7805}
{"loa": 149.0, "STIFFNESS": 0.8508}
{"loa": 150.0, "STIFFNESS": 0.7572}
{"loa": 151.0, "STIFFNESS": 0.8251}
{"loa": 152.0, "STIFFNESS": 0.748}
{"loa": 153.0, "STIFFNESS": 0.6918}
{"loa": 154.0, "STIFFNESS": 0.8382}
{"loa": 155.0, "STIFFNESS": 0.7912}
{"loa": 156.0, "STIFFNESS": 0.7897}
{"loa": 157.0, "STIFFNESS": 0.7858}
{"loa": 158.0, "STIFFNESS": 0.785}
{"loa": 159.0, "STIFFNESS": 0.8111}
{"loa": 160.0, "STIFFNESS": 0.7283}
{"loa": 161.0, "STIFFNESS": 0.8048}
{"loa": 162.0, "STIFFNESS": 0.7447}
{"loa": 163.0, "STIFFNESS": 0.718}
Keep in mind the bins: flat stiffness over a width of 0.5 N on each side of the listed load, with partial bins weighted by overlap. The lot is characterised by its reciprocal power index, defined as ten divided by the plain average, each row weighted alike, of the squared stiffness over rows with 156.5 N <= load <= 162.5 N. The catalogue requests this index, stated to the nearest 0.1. 16.6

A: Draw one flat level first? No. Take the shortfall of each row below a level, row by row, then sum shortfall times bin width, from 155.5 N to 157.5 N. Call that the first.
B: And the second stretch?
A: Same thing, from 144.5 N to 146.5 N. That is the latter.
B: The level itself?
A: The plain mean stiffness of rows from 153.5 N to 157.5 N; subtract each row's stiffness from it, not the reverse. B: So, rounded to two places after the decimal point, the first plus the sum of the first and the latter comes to 0.24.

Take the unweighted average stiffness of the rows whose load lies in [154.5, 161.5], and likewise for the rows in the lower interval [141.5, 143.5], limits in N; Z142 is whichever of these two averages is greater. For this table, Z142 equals 0.785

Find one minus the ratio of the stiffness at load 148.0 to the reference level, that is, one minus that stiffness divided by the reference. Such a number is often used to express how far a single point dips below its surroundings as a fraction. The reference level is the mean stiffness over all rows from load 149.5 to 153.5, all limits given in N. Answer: -0.03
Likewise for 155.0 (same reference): -0.05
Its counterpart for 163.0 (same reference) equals 0.05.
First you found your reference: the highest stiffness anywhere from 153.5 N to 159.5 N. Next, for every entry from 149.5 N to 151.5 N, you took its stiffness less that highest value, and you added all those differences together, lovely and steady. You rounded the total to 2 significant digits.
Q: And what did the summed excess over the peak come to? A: -0.094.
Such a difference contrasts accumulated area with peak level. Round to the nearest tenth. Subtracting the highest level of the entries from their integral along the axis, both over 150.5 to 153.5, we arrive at 1.4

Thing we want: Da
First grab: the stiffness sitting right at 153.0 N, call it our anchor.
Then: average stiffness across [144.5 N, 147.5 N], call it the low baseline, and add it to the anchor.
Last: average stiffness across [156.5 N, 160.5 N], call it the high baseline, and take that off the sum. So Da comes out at 0.66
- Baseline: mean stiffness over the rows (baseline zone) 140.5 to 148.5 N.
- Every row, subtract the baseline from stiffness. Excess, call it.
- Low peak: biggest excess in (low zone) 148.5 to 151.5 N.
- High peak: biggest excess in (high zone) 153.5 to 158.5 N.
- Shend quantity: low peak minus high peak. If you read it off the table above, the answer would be 0.013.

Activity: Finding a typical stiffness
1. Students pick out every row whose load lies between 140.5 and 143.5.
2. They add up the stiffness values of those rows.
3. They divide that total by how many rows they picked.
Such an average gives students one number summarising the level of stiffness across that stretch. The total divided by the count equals 0.60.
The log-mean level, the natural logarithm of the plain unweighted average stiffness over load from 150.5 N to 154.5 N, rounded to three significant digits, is -0.254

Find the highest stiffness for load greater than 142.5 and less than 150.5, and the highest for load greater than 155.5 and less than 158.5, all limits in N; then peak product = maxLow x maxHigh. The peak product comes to 0.672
